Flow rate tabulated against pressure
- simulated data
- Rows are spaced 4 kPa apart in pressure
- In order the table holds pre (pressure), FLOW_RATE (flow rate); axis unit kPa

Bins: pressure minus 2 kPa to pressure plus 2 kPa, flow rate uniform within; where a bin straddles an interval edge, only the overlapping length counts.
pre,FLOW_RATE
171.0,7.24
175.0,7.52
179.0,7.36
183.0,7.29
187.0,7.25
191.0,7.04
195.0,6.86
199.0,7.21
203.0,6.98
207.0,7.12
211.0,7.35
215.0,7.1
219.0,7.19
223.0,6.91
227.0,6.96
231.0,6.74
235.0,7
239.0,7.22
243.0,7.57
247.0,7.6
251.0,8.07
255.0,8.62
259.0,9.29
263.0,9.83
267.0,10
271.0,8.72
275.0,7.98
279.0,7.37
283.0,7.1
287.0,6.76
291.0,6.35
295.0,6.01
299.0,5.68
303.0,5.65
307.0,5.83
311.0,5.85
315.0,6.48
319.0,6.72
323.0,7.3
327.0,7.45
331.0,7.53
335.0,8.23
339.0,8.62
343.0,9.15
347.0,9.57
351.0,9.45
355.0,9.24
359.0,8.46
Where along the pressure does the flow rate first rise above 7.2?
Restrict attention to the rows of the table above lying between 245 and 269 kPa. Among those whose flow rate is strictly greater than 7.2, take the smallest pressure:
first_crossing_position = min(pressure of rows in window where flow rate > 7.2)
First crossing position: 247.0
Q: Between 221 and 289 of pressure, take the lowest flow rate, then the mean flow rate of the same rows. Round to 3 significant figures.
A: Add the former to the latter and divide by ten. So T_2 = 1.46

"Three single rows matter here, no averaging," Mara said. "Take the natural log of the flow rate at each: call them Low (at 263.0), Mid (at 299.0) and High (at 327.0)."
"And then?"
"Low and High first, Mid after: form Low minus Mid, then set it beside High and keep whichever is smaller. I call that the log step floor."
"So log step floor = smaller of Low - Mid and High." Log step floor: 0.55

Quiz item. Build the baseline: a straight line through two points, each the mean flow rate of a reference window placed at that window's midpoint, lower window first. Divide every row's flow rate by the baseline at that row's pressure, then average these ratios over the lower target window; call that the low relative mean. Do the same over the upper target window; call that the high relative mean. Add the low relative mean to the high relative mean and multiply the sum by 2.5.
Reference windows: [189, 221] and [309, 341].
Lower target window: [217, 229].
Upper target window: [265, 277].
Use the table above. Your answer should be 5.55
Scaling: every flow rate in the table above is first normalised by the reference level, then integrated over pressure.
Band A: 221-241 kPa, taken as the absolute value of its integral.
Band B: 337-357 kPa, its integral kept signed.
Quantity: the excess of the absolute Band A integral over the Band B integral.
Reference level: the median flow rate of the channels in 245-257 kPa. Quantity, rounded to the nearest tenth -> -5.6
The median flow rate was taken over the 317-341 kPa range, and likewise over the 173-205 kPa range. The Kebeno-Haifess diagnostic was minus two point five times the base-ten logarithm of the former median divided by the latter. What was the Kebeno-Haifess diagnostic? -0.04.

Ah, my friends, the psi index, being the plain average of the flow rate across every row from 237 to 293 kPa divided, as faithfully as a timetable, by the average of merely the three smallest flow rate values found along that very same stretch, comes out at 1.19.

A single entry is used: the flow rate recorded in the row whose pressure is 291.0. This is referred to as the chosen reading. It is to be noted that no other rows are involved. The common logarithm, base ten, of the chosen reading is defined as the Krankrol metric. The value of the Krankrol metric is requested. 0.80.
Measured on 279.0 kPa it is 0.87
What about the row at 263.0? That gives 0.99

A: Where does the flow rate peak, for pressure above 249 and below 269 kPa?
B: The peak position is 267.0 kPa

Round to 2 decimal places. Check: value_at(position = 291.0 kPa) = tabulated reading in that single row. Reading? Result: 6.35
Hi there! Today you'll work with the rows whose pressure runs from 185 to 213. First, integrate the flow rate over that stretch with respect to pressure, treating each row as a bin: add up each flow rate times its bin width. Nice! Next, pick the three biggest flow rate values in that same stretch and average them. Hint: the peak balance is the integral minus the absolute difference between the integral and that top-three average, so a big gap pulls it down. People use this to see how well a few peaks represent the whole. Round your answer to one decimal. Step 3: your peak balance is 7.3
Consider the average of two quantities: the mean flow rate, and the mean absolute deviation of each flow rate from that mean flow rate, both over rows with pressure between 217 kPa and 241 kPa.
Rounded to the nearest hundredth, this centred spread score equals 3.57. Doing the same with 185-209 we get 3.60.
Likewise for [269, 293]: 4.01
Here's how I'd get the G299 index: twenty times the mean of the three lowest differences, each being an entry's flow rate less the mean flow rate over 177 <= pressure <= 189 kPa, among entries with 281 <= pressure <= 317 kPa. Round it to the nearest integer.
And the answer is -32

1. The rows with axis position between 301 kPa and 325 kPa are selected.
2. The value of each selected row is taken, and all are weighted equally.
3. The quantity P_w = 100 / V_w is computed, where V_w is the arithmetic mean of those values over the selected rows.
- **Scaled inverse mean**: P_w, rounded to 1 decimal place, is 15.9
